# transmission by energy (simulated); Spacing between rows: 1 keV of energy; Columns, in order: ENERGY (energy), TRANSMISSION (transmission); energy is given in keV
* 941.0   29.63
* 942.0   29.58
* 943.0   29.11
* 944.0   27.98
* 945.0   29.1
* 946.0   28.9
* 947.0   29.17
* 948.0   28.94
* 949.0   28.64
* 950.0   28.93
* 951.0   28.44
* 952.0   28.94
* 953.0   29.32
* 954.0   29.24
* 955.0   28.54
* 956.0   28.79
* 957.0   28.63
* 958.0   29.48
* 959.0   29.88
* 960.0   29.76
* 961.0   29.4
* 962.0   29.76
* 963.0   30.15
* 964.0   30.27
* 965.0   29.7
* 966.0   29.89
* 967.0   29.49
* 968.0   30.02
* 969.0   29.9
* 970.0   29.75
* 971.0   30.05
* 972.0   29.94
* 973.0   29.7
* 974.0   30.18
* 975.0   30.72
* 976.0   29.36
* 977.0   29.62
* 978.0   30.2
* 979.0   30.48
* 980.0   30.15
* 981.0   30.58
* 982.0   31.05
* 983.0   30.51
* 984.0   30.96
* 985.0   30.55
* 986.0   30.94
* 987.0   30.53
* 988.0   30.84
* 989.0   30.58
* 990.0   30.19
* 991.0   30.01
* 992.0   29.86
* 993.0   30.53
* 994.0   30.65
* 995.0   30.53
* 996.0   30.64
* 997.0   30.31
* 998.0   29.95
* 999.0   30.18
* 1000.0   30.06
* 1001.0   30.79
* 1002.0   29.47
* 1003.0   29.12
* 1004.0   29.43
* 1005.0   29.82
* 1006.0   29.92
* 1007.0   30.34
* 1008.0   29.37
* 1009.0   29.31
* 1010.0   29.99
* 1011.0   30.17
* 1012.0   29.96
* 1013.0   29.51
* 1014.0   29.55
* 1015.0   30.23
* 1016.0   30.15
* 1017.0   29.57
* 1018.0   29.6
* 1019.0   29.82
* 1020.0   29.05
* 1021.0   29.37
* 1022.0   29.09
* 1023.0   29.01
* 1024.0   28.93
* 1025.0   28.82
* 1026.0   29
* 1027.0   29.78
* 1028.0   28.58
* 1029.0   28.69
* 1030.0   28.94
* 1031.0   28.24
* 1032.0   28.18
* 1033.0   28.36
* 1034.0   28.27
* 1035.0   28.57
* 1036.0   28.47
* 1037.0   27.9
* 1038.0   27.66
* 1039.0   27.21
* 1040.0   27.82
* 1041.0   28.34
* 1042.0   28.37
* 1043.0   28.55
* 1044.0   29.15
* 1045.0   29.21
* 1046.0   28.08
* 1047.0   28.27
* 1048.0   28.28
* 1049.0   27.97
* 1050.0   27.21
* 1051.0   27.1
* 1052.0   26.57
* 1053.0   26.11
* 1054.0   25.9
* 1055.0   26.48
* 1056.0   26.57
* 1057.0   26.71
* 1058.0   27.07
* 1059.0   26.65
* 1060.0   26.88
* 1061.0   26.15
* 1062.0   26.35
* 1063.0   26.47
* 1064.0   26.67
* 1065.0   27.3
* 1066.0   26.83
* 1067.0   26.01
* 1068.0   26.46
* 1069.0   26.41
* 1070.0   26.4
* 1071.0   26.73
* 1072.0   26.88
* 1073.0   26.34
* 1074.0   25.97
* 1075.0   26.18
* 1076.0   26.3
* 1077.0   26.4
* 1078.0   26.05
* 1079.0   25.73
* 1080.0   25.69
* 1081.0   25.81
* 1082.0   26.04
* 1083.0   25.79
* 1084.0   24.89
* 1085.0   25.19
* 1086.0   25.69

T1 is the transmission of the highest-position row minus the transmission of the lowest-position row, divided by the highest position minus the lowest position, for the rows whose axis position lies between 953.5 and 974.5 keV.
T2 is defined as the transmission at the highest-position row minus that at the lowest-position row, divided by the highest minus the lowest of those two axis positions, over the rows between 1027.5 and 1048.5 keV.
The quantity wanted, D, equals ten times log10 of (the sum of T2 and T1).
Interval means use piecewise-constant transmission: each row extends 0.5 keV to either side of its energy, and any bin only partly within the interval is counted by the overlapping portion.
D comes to -14.9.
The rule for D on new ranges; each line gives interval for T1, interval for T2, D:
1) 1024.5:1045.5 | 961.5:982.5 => -10.8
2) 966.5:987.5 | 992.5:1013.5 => -30.0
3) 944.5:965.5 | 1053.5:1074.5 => -14.7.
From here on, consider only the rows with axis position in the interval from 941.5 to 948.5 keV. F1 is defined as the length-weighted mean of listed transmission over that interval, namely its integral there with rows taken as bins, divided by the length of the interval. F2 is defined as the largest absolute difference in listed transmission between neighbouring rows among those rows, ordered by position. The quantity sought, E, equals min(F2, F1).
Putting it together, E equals 1.13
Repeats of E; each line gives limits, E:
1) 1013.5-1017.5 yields 0.68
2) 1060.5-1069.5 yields 0.82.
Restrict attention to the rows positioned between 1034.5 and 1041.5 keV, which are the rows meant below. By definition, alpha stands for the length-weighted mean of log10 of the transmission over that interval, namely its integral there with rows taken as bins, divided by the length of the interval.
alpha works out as 1.45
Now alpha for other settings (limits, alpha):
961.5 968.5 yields 1.48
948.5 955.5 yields 1.46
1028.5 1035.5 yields 1.45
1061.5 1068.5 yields 1.42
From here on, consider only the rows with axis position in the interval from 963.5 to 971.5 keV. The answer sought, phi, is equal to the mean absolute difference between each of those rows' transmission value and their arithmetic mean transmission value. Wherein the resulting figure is 0.18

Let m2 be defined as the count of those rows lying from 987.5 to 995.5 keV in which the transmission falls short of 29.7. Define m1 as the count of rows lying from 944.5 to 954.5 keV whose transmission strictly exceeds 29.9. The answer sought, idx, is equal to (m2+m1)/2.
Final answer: 0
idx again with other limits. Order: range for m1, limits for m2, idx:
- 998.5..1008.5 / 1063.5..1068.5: 5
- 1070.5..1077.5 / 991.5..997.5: 0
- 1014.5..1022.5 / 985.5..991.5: 1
